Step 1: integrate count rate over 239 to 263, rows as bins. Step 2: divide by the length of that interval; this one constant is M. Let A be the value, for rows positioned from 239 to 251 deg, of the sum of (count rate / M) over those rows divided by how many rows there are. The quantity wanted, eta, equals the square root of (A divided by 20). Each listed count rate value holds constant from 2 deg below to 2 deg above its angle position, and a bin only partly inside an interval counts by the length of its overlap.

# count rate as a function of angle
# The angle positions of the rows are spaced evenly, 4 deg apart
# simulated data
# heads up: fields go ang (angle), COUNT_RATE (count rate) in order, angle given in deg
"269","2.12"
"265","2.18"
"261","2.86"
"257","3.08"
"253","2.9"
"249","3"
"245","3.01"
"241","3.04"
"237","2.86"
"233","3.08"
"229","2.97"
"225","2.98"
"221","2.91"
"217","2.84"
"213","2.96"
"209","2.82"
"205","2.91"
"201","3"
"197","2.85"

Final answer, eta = 0.225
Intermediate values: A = 1.01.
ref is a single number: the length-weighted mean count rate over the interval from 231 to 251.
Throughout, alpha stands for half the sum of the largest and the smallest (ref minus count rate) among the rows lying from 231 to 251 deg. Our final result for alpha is 0.03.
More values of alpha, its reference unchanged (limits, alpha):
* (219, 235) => 0.00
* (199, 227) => 0.09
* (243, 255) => 0.04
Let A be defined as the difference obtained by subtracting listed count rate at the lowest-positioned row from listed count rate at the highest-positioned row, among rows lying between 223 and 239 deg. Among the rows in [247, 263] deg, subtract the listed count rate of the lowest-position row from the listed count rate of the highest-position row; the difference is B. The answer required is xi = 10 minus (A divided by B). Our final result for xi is 9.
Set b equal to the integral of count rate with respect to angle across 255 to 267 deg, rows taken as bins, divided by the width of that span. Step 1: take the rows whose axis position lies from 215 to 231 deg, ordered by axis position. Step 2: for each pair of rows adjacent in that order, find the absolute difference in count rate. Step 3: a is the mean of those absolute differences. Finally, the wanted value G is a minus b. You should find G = -2.66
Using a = 0.050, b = 2.71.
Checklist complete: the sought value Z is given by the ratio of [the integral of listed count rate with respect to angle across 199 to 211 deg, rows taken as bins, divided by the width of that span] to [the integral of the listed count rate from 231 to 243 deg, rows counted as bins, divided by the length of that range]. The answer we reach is 0.97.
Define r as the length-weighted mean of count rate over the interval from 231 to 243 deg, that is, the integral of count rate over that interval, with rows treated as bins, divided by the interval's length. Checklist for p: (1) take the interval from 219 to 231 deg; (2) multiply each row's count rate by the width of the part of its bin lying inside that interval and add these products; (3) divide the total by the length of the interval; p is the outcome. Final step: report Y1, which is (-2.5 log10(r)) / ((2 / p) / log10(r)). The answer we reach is -0.837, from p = 2.95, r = 2.99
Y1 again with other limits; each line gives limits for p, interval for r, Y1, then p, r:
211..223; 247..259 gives -0.823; 2.90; 2.99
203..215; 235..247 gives -0.809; 2.90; 2.97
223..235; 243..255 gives -0.841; 3.01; 2.97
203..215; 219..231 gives -0.801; 2.90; 2.95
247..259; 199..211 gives -0.805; 2.99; 2.91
